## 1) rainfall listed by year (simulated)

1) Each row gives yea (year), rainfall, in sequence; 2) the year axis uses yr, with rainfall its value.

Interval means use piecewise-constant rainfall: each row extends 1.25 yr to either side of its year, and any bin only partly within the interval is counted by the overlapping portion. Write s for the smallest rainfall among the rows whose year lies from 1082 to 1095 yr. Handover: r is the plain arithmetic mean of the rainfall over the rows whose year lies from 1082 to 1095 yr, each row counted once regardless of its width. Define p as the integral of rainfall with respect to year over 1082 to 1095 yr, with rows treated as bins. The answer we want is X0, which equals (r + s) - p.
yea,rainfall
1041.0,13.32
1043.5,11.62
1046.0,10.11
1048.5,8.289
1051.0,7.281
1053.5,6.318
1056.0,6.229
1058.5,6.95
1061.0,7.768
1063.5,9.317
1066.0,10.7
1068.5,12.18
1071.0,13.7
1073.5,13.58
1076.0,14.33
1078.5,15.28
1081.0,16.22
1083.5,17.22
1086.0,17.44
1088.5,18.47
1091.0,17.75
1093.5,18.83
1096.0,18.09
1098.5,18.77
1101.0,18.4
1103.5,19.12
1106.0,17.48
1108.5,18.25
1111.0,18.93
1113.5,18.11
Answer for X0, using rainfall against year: -198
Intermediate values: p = 233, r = 18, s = 17.22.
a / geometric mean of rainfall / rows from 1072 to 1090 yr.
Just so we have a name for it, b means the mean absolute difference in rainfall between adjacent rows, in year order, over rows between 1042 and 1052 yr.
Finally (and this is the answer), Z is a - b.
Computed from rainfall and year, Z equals 14.5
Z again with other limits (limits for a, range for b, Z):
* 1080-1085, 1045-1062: 15.8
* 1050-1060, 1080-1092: 5.9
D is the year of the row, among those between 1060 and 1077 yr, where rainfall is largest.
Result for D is 1076.0 yr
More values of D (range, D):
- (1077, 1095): 1093.5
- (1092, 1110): 1103.5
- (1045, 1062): 1046.0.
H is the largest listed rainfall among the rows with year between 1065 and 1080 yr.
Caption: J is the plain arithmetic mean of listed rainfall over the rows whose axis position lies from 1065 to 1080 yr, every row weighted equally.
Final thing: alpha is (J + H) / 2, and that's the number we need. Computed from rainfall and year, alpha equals 14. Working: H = 15.28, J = 13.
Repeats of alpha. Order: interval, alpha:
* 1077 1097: 18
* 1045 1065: 9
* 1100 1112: 19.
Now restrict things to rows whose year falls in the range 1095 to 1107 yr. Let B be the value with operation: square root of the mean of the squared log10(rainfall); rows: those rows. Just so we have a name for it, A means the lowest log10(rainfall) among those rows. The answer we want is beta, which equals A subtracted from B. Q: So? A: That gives 0.021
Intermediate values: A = 1.24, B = 1.3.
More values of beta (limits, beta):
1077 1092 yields 0.047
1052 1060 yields 0.018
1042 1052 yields 0.104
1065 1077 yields 0.080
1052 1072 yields 0.157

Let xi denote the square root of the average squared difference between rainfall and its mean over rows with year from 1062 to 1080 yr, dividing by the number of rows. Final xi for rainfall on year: 1.96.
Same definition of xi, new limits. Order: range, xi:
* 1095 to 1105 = 0.39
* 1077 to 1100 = 1.12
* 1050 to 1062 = 0.58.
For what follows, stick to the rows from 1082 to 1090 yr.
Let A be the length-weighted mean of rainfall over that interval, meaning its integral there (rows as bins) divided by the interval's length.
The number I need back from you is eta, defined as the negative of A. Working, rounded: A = 17.7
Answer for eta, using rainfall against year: -17.7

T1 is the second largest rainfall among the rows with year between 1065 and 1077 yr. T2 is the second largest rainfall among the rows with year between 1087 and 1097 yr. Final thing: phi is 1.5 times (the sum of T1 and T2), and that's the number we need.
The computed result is 48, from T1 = 13.7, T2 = 18.47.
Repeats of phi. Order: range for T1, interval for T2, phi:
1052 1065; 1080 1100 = 40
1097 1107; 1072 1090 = 54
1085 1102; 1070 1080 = 50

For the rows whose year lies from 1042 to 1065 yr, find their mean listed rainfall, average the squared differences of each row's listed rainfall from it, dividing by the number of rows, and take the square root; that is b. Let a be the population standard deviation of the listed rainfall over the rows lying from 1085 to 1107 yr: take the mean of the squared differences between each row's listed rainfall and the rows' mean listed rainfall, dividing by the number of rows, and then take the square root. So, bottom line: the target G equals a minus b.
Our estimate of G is -1.1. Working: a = 0.6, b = 1.7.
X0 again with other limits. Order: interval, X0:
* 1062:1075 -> -133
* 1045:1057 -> -78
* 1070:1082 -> -147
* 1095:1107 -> -185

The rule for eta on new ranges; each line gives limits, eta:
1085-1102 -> -18.3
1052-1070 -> -8.6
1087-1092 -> -18.1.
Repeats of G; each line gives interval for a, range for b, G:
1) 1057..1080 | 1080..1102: 2.0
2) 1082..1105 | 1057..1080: -2.2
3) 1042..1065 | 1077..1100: 0.6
